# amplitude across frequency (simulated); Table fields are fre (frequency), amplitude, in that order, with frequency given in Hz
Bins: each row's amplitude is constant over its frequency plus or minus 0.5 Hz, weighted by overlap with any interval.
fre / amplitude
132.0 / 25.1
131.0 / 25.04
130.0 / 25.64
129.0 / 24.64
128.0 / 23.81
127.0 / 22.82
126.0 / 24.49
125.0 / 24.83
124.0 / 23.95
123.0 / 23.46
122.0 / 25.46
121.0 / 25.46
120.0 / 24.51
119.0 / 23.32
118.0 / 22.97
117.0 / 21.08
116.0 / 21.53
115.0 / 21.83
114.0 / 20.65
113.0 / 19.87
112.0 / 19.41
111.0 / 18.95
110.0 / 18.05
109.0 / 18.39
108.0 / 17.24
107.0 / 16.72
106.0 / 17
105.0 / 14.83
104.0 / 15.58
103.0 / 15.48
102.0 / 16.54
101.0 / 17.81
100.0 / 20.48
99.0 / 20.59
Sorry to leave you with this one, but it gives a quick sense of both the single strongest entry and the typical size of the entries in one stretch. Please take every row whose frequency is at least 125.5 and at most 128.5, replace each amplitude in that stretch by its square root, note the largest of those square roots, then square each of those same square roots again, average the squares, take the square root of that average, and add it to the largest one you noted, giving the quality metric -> 9.8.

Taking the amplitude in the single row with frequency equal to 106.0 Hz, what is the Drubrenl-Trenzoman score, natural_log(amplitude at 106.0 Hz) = 2.83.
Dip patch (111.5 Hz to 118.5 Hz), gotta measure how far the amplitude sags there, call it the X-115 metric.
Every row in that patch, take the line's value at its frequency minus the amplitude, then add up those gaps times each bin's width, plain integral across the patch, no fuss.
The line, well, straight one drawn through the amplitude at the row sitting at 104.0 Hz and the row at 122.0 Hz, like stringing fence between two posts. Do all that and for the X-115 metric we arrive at 4.0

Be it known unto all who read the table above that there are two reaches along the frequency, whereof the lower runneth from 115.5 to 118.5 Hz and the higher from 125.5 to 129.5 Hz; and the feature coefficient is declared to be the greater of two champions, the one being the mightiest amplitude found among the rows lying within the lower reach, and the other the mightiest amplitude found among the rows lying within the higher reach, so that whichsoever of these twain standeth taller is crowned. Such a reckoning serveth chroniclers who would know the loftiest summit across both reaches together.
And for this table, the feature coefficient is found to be 24.6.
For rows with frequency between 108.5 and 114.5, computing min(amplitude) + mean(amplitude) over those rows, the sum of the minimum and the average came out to 37.3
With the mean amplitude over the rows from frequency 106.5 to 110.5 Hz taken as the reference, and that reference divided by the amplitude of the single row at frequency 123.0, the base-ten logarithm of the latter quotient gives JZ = -0.12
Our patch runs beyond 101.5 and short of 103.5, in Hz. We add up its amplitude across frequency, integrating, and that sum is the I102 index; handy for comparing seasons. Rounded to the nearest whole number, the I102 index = 32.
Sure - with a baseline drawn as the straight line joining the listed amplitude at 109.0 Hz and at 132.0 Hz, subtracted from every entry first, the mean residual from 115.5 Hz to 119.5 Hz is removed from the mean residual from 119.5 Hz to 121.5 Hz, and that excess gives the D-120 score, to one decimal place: 1.9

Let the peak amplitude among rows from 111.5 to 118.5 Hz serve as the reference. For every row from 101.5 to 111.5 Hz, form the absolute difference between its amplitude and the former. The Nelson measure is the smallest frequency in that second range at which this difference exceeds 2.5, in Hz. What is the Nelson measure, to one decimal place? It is 102.0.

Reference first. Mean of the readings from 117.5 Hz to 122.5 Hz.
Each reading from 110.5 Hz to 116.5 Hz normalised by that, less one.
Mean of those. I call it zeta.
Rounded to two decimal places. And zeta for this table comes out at -0.16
